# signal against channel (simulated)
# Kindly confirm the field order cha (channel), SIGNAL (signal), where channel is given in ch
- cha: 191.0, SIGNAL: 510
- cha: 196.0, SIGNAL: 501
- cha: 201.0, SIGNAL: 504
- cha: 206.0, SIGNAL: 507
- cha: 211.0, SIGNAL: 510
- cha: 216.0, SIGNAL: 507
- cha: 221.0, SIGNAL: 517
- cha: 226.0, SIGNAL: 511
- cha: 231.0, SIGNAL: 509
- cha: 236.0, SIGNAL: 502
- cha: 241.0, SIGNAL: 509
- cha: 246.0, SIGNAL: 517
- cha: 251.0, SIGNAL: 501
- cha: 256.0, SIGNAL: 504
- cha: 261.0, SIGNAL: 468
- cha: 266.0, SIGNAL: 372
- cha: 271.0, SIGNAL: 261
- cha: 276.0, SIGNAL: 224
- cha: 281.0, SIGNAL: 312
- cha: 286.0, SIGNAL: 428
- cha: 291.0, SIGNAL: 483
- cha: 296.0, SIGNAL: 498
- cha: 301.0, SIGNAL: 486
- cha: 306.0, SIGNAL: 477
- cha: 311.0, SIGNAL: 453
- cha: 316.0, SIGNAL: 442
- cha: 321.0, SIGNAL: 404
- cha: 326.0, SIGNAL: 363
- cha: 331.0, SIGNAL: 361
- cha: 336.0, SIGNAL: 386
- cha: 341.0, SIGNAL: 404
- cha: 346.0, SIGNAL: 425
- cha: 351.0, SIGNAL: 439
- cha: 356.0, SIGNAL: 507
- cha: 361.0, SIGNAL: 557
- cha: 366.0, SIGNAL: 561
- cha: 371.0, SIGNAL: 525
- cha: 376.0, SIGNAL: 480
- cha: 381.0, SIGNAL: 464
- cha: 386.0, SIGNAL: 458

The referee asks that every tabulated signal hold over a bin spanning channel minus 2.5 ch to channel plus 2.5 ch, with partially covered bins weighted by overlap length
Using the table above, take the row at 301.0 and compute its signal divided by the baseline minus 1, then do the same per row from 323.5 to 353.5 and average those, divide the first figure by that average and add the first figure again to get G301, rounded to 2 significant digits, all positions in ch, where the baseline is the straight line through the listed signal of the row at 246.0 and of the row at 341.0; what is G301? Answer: -3.1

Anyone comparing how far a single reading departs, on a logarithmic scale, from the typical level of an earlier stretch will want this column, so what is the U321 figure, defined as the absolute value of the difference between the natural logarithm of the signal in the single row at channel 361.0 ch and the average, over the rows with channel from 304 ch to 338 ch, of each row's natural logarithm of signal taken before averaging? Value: 0.31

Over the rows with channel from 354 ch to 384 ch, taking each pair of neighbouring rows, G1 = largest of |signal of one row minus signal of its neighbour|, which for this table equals 50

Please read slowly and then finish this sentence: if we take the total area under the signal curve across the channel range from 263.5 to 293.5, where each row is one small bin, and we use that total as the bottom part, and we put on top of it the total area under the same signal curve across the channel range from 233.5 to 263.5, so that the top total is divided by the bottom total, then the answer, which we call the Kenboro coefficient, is 1.4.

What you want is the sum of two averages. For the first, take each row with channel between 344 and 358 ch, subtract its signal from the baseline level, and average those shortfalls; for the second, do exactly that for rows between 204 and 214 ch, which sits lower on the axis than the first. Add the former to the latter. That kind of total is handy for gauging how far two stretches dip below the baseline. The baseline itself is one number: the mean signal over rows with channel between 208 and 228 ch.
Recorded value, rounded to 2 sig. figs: 57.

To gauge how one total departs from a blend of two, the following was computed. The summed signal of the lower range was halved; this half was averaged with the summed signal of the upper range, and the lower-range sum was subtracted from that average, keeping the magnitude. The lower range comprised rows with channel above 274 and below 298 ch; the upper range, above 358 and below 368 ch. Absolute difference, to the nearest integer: 900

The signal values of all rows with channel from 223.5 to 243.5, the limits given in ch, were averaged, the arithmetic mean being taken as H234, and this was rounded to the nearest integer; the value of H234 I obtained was 508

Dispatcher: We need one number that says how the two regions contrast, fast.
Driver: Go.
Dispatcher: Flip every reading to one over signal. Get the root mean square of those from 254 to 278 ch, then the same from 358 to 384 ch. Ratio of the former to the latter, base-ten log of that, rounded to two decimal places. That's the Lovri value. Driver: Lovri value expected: 0.21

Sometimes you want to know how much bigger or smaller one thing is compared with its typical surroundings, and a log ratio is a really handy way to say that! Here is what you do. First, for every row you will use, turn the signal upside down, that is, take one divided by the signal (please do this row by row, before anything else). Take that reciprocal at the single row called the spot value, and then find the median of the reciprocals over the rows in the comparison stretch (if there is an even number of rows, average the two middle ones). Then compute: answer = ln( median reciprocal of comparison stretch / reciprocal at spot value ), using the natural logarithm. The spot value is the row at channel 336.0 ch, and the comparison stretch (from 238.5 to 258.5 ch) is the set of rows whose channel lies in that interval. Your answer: -0.27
